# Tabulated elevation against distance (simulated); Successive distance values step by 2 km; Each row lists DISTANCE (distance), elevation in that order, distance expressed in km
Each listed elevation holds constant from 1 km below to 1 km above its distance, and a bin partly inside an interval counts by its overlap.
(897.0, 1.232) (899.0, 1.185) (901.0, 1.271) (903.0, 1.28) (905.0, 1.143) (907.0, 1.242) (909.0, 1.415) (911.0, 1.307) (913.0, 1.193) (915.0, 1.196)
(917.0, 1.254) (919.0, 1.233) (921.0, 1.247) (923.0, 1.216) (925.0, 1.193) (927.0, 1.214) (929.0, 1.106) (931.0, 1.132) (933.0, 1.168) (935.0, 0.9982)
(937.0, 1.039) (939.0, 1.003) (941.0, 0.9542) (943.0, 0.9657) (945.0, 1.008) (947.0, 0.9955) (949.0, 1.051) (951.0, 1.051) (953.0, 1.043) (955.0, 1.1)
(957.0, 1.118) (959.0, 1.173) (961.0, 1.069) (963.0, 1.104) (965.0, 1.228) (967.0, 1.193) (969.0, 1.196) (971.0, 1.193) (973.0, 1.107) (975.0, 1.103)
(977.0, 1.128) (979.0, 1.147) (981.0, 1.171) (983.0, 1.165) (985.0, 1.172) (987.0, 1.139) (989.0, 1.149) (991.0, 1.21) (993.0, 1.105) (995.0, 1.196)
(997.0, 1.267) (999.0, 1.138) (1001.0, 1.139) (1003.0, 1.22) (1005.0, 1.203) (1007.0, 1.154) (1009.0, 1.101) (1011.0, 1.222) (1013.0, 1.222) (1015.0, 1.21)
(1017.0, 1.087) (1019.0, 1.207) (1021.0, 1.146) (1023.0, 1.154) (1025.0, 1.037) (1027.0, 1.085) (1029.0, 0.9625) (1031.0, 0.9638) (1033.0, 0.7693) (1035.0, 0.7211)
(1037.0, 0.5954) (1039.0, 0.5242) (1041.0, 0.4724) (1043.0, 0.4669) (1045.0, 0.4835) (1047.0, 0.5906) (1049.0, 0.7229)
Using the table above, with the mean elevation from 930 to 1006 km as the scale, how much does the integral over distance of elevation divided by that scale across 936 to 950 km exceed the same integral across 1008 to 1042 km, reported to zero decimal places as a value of -17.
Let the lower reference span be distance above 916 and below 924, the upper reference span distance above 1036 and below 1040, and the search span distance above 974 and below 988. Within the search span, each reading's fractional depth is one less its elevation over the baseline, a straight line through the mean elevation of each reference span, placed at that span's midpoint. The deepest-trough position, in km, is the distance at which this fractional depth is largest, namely 975.0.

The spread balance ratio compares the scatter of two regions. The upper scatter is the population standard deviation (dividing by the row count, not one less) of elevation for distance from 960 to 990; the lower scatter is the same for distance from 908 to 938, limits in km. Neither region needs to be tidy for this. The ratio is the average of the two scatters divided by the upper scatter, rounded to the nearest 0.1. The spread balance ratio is 1.7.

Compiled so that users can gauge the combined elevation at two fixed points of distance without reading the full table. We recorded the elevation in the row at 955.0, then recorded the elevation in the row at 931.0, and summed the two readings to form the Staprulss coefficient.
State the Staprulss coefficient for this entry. 2.23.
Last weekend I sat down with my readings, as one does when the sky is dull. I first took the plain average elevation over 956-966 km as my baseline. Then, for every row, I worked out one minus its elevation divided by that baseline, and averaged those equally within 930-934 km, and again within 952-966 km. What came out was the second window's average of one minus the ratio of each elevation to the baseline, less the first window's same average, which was 0.027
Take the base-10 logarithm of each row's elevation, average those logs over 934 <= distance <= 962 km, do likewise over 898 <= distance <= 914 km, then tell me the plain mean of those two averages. 0.057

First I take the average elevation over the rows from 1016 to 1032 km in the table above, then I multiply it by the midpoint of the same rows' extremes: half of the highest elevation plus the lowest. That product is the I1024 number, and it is 1.2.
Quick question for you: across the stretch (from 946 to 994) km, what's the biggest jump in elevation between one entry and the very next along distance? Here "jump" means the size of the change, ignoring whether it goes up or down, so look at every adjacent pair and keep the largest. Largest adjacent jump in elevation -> 0.12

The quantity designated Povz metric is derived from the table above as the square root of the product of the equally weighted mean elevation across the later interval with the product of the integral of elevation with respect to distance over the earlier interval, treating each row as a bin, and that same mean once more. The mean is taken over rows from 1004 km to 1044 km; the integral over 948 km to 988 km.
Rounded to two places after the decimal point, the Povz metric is 6.50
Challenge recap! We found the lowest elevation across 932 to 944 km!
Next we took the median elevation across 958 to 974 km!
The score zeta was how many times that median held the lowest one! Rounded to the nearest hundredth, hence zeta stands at 1.24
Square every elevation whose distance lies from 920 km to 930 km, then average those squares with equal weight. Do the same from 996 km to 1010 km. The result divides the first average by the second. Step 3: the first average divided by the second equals 1.0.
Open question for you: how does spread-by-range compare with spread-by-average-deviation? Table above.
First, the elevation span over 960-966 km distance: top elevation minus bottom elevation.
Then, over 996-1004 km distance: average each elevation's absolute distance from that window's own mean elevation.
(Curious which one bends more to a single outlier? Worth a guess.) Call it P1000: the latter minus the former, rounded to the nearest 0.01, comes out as -0.11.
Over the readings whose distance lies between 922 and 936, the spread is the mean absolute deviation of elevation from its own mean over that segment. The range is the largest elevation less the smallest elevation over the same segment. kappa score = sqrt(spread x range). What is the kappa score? 0.11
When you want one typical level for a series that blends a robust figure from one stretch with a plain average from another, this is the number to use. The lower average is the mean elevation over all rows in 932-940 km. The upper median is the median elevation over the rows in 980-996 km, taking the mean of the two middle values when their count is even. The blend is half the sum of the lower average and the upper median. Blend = 1.11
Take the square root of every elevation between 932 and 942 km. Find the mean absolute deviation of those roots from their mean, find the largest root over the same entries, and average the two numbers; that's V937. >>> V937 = 0.554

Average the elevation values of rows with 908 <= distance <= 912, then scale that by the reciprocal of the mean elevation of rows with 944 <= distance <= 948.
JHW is 1.4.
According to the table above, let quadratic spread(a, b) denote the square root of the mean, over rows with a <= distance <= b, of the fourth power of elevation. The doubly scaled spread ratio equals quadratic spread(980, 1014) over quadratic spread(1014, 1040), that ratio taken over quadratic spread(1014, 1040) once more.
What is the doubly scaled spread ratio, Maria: 1.26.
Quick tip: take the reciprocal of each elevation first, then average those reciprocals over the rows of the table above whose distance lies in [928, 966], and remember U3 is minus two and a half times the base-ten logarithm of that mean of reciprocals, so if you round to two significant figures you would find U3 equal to 0.067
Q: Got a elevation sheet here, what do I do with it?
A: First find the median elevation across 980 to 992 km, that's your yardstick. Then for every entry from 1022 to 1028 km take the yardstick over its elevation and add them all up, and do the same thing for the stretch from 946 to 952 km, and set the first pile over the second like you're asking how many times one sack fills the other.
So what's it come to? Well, 0.95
